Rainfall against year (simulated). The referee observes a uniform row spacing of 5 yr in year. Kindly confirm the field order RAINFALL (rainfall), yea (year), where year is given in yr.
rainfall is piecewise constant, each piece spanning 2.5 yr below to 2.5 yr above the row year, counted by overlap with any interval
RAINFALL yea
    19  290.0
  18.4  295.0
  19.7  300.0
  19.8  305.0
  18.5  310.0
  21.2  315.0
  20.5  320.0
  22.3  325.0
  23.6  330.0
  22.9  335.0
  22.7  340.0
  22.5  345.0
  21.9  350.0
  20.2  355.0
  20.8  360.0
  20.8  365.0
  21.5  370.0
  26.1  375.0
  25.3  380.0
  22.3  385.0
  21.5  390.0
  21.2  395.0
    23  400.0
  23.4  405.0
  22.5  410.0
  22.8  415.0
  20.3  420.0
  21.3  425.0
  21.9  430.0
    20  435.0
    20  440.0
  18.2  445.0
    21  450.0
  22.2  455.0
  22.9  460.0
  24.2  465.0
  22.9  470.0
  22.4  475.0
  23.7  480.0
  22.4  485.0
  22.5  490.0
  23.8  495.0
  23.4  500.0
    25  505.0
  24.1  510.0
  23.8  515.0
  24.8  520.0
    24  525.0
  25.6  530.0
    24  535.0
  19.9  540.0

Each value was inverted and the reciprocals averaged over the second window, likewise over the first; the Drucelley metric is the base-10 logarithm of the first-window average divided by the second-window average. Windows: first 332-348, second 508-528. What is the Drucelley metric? 0.03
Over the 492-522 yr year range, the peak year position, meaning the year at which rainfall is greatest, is 505.0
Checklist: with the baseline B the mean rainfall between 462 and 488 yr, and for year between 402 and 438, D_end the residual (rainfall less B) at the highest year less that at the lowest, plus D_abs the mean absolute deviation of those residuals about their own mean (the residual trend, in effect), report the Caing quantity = -2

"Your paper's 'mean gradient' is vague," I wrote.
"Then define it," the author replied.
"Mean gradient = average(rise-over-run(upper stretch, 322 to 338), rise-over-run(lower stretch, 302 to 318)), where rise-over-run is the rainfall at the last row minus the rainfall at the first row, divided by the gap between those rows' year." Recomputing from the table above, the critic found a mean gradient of 0.10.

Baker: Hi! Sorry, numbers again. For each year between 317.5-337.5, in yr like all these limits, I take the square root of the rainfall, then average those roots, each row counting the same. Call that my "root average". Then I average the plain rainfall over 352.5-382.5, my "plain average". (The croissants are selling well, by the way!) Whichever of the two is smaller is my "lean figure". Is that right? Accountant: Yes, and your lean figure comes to 4.72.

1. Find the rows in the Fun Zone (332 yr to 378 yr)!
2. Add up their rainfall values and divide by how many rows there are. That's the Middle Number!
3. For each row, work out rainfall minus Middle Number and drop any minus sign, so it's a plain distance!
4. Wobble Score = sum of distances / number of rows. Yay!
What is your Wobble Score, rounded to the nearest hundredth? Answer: 1.24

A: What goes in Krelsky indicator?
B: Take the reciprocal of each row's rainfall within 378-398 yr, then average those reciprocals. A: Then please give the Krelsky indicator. 0.045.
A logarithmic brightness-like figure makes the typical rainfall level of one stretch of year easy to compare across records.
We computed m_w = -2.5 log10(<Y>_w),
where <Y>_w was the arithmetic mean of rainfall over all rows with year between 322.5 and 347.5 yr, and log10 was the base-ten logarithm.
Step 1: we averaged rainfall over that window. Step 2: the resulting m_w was -3.395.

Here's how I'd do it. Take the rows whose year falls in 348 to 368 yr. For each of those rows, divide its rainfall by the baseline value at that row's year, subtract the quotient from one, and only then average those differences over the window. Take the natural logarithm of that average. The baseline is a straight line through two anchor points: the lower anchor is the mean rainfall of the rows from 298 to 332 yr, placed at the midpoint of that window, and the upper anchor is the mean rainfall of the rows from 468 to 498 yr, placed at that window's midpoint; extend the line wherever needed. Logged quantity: -3.9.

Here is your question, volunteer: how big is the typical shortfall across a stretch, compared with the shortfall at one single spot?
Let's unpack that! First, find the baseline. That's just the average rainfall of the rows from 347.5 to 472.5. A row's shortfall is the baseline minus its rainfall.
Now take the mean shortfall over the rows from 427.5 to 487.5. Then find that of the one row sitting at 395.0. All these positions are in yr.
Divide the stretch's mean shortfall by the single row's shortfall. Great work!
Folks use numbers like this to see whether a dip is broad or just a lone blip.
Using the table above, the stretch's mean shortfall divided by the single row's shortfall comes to 0.15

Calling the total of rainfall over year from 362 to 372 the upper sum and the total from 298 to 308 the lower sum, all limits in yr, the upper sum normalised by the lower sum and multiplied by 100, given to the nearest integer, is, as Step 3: 107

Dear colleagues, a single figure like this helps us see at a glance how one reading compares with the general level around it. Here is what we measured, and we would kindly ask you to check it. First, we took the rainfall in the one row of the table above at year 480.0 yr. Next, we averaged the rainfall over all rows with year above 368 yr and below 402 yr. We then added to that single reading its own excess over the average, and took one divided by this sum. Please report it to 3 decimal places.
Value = 0.041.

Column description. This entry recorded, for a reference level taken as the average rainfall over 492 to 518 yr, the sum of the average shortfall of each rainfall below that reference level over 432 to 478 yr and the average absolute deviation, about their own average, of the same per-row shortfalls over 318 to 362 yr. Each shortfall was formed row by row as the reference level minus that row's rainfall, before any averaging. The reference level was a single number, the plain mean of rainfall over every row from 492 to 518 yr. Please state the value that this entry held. 3.4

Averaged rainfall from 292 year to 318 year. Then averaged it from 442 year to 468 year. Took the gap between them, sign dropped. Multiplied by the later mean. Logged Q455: 47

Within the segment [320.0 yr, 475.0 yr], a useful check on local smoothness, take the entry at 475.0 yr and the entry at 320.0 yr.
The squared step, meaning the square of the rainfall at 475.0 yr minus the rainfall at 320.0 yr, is 3.6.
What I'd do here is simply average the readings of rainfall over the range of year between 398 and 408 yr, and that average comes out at 23.2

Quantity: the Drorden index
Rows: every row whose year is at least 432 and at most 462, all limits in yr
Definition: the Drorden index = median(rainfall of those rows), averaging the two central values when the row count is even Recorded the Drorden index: 20.5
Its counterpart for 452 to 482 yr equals 22.9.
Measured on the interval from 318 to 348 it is 22.6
